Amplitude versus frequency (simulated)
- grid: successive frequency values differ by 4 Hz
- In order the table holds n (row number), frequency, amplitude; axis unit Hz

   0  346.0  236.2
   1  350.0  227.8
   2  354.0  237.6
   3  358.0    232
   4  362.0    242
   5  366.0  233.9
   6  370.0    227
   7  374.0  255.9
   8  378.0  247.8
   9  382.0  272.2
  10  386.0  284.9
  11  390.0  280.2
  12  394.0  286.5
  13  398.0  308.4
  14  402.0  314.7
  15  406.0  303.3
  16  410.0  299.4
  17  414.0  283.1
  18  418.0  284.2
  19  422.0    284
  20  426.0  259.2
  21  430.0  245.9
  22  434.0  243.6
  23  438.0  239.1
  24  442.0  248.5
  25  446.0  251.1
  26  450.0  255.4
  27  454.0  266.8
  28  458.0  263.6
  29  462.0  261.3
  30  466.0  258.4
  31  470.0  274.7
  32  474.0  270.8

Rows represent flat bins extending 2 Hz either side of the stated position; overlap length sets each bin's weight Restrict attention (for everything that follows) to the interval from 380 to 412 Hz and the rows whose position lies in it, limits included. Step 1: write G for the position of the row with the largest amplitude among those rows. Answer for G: 402.0 Hz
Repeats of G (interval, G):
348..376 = 374.0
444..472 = 470.0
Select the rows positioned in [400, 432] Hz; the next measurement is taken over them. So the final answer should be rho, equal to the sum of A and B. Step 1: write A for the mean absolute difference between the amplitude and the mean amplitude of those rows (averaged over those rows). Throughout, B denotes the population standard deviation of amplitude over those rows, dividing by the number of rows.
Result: 37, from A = 16.2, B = 21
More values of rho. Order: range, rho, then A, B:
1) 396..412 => 11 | 5.1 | 6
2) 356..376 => 19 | 8.6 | 10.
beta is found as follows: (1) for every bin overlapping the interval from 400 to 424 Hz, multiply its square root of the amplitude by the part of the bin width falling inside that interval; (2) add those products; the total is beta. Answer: 412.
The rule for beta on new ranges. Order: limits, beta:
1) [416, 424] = 135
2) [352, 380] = 433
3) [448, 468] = 323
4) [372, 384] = 193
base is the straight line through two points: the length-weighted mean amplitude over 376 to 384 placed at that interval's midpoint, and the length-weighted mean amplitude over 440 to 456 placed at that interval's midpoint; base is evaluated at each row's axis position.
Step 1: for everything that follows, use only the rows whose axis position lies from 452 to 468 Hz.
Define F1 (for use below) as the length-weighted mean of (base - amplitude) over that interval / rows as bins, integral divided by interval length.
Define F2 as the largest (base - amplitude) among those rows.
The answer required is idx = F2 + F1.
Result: -12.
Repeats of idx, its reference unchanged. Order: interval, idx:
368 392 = 32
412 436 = 3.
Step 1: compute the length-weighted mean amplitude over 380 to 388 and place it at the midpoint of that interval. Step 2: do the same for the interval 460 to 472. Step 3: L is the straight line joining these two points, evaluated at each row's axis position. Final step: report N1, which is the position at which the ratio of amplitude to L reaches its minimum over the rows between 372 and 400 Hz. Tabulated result 378.0 Hz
